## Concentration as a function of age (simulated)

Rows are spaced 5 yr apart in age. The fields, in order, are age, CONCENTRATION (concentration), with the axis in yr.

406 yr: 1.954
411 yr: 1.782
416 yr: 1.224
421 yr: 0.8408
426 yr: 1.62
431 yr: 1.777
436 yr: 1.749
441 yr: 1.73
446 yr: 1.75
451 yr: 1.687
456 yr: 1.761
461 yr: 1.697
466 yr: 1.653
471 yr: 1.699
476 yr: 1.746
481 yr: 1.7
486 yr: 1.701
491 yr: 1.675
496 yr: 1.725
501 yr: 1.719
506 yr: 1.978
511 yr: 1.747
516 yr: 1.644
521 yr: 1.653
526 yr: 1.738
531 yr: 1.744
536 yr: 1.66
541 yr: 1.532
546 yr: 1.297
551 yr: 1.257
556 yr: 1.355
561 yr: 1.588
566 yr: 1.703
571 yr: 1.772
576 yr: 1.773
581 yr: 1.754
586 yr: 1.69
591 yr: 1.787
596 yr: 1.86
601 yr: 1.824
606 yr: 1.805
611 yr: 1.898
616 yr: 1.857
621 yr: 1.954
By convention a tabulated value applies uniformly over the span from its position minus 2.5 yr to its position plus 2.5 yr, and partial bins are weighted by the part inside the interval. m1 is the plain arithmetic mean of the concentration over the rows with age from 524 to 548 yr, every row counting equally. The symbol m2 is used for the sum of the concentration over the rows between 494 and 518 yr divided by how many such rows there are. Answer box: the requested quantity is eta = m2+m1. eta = 3.36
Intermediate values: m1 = 1.59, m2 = 1.76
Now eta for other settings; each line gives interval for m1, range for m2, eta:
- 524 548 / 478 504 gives 3.30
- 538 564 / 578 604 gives 3.19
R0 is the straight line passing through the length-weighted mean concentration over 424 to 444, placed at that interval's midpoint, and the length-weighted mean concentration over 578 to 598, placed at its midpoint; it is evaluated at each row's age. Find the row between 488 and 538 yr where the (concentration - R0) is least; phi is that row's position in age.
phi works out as 516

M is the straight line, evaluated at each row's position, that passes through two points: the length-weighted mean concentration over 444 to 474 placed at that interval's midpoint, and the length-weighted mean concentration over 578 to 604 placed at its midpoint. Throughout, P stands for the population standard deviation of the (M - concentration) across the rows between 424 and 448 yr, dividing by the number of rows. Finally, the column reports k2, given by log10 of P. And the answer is -1.3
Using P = 0.05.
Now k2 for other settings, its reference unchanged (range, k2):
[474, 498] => -1.6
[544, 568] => -0.8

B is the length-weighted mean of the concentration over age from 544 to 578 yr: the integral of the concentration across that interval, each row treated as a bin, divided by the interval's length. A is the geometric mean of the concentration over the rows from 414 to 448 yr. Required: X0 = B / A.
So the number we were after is 1.04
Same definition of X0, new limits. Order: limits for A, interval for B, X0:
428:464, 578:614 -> 1.04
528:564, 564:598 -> 1.19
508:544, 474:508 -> 1.04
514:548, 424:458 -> 1.08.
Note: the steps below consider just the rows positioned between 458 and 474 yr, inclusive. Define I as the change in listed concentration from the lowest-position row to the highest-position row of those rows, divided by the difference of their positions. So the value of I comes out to 0.000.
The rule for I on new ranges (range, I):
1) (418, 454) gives 0.028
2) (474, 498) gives -0.001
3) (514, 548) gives -0.012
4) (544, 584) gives 0.013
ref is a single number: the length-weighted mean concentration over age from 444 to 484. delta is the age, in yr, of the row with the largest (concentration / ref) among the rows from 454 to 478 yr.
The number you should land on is 456 yr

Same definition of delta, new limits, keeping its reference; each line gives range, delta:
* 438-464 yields 456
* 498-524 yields 506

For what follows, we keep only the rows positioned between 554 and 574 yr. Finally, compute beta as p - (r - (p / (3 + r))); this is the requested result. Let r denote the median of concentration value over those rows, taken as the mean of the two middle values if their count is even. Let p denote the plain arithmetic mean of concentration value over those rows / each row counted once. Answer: 0.30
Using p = 1.60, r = 1.65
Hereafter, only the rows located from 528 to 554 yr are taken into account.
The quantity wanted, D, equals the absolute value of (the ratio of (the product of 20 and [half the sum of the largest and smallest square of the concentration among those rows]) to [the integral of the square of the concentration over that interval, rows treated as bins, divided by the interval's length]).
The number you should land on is 20.2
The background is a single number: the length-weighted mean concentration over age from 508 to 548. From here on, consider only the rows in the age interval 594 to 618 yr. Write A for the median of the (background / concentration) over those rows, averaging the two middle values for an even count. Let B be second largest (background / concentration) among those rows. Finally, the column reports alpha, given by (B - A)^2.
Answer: 0.000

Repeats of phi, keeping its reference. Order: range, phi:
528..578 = 551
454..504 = 466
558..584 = 561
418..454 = 421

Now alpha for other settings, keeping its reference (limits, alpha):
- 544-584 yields 0.071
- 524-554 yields 0.055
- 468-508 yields 0.000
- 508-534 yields 0.002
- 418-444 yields 0.004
